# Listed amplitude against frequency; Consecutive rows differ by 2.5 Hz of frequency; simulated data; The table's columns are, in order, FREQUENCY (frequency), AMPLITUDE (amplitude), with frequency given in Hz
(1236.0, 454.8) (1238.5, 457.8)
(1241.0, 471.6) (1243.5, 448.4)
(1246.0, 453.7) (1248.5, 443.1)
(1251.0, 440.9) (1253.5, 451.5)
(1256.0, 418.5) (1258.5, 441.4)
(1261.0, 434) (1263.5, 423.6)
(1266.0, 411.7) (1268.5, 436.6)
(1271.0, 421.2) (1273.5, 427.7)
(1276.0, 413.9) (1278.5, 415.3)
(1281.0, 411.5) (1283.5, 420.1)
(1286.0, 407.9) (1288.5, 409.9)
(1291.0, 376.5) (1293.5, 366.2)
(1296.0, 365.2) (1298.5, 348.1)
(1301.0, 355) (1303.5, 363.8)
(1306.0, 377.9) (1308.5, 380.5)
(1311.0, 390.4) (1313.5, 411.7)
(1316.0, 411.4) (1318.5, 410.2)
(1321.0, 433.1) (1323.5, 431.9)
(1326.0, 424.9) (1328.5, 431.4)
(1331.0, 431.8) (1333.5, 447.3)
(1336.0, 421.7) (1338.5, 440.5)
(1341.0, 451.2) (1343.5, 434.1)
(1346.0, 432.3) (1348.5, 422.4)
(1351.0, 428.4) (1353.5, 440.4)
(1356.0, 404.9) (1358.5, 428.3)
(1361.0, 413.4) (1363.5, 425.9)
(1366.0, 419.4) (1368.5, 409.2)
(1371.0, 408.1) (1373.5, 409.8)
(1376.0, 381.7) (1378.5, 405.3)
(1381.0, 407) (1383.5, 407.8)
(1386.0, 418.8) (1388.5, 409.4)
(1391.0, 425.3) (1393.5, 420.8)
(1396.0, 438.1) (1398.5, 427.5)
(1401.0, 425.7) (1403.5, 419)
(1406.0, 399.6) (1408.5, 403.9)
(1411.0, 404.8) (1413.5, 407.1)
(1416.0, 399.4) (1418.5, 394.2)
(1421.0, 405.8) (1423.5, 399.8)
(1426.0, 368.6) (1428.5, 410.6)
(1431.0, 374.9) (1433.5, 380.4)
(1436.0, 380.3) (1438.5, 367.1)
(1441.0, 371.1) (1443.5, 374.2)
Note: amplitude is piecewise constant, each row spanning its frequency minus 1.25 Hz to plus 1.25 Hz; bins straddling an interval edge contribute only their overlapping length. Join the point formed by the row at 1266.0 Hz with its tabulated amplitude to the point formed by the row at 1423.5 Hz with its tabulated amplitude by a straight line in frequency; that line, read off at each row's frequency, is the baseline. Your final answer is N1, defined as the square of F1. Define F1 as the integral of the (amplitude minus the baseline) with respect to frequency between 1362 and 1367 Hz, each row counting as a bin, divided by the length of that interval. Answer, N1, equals 327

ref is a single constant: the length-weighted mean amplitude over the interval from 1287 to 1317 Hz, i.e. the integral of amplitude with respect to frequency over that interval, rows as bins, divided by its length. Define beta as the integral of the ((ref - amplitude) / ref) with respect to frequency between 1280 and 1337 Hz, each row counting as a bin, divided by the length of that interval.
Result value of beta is -0.056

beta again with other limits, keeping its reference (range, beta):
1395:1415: -0.094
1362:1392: -0.081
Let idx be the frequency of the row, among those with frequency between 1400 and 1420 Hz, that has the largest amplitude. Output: 1401.0 Hz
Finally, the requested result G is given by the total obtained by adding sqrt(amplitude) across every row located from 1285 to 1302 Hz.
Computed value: 136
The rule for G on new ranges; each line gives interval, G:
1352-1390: 305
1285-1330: 357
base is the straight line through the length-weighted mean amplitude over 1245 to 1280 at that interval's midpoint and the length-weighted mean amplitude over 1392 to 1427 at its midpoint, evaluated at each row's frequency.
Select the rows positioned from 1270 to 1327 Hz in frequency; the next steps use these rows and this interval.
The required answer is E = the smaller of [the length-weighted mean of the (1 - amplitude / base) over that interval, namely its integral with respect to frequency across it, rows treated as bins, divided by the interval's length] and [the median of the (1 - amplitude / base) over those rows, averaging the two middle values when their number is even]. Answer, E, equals 0.038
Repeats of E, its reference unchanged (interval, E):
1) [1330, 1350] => -0.038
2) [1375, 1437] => 0.011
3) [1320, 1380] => -0.025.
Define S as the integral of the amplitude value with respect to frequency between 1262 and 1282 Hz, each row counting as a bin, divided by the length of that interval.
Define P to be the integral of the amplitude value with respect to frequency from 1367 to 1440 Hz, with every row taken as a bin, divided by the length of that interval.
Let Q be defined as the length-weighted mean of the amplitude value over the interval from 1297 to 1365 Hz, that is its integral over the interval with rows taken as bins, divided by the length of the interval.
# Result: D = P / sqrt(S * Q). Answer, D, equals 0.97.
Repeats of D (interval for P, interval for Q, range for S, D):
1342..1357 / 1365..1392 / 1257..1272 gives 1.02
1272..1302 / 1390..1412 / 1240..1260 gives 0.91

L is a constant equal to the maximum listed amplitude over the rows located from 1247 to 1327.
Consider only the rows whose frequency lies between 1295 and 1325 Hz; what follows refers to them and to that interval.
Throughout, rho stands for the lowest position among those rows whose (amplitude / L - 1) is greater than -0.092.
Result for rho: 1313.5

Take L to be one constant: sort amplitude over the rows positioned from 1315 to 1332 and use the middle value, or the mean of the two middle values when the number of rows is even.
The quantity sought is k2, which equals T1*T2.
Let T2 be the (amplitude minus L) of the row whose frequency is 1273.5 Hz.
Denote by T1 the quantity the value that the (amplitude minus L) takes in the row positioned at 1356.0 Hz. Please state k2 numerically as 98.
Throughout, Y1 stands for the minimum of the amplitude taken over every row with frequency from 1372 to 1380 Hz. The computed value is 381.7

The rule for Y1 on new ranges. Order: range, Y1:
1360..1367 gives 413.4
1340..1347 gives 432.3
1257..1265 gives 423.6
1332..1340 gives 421.7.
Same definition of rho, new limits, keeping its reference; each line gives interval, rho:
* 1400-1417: 1401.0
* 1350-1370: 1351.0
